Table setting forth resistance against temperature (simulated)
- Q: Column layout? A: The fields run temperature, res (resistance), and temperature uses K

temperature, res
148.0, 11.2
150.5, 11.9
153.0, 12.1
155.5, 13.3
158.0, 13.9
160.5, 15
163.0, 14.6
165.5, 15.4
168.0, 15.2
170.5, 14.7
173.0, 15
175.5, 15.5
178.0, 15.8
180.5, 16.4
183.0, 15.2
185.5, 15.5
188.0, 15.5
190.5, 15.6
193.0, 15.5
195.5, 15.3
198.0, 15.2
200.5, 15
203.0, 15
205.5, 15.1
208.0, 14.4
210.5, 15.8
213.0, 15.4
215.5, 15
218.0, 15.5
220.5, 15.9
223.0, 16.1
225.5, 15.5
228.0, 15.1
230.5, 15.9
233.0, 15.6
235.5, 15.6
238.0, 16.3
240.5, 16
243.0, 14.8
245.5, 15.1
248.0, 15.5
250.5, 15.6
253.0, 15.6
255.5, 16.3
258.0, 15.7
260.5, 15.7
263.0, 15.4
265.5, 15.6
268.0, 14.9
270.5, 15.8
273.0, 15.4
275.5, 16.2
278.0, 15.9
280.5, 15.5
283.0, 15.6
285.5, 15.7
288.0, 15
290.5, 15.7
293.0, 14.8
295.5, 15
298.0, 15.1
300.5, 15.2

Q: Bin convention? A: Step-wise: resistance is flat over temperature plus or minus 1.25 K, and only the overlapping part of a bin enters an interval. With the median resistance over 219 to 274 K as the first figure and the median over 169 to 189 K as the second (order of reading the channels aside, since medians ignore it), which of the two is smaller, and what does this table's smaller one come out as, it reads 15.50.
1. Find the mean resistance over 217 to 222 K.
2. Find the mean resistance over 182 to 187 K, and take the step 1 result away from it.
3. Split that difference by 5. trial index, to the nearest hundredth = -0.07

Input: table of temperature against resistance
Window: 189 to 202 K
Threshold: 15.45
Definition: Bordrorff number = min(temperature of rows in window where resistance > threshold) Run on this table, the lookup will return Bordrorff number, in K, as 190.5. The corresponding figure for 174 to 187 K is 175.5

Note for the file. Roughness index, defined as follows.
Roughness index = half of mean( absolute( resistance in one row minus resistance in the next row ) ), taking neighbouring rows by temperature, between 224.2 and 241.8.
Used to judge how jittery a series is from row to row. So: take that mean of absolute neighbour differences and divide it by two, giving 0.21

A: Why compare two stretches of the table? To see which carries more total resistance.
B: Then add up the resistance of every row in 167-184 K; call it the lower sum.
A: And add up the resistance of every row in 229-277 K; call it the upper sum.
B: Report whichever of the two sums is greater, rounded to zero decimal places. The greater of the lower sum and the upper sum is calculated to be 297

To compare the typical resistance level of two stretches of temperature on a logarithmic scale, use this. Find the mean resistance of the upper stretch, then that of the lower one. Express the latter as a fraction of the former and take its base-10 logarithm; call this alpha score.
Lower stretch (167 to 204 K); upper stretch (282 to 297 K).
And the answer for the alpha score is 0.002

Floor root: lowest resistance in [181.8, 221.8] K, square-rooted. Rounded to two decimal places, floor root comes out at 3.79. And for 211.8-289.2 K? 3.85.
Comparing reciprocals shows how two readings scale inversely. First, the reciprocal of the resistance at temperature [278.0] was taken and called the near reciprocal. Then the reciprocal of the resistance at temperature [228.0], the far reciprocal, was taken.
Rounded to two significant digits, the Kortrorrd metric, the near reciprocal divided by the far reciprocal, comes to 0.95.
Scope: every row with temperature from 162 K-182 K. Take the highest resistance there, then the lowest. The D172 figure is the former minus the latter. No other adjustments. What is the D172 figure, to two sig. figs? 1.8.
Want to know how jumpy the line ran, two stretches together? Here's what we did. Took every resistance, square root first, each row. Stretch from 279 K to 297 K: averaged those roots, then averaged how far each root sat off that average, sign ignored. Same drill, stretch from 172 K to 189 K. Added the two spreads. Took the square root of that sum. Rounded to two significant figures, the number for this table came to 0.29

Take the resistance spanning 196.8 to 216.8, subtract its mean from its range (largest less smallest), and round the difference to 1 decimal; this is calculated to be -13.7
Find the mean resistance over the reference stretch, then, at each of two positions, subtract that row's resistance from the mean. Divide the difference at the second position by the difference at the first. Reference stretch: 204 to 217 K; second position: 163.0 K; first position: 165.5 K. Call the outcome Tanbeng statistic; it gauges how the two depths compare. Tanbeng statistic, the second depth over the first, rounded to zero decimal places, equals -2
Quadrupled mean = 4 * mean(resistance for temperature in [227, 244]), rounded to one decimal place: 62.5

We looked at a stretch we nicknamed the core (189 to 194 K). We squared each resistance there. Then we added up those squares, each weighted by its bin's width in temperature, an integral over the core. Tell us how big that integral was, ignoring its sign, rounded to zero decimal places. 1209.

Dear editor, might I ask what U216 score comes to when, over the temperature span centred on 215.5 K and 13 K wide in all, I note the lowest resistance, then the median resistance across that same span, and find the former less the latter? -0.50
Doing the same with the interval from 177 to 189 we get -0.30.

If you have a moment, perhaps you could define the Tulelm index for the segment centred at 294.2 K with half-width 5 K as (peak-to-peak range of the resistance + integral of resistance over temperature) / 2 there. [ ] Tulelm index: 76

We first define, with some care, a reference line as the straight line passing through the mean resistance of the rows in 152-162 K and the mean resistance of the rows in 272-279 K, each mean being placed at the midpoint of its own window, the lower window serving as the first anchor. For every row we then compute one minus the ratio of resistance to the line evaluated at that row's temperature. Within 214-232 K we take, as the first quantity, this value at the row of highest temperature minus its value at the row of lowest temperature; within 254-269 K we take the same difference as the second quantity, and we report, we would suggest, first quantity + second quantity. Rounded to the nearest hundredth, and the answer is 0.06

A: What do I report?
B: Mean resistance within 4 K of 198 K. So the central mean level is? 15.2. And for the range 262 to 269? 15.3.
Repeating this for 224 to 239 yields 15.7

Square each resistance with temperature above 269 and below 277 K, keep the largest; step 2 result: 262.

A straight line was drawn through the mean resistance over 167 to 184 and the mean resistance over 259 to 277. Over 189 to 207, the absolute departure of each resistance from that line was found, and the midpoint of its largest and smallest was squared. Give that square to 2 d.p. 0.07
